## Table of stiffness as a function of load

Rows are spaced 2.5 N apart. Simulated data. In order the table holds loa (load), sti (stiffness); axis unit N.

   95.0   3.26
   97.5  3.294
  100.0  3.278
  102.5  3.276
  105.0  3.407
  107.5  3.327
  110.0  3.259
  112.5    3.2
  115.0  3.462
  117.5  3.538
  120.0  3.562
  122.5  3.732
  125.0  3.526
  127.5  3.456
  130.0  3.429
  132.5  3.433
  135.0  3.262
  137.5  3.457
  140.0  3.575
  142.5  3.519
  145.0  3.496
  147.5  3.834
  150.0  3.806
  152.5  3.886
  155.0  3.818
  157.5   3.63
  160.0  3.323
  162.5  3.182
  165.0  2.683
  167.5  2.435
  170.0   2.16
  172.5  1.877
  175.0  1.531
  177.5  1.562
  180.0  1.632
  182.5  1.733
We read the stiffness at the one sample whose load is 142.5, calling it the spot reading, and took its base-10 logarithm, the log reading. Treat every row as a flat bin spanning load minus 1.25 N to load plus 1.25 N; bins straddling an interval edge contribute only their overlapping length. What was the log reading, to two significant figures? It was 0.55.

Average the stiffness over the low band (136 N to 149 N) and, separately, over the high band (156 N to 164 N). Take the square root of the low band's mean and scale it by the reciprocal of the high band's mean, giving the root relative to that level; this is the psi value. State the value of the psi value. 0.56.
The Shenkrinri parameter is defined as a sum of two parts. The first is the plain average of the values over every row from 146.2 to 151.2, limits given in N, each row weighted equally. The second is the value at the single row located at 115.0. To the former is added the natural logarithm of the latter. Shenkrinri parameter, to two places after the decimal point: 5.06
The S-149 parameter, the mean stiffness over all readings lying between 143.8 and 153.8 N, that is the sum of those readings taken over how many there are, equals 3.76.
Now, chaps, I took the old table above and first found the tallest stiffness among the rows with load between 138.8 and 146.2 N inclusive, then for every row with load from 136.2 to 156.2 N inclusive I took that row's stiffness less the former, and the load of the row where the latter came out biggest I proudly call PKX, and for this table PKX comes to 152.5 N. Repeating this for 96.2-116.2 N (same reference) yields 115.0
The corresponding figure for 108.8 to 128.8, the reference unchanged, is 122.5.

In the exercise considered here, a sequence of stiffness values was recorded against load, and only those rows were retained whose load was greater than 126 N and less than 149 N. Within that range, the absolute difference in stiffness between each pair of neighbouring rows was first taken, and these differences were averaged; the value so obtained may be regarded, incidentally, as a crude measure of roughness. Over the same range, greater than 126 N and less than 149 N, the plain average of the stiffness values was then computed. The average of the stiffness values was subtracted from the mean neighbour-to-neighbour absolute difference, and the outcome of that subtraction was -3.38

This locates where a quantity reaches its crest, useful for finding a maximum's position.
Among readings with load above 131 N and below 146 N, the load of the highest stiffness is 140.0 N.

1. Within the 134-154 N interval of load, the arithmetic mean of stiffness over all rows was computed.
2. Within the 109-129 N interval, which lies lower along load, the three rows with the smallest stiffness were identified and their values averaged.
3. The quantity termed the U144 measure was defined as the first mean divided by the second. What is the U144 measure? 1.09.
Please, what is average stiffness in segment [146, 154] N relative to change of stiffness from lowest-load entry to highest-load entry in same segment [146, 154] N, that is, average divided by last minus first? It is 74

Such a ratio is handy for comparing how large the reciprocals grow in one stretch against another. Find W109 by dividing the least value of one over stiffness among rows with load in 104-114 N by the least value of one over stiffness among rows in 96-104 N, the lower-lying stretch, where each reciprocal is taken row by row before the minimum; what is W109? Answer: 0.97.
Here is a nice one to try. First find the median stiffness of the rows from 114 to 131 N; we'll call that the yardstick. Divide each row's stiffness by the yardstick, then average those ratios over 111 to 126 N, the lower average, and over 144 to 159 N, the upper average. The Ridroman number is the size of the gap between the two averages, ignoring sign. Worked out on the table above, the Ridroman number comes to 0.069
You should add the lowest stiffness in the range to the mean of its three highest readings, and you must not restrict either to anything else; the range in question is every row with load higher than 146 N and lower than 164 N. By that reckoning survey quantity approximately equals 7.03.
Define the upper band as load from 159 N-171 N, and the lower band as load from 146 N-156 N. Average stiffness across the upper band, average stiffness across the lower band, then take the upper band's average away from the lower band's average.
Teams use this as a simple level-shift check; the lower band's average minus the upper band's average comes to 1.1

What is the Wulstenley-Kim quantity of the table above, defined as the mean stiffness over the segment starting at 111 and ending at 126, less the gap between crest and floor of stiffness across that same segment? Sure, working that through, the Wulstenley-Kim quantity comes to 2.97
